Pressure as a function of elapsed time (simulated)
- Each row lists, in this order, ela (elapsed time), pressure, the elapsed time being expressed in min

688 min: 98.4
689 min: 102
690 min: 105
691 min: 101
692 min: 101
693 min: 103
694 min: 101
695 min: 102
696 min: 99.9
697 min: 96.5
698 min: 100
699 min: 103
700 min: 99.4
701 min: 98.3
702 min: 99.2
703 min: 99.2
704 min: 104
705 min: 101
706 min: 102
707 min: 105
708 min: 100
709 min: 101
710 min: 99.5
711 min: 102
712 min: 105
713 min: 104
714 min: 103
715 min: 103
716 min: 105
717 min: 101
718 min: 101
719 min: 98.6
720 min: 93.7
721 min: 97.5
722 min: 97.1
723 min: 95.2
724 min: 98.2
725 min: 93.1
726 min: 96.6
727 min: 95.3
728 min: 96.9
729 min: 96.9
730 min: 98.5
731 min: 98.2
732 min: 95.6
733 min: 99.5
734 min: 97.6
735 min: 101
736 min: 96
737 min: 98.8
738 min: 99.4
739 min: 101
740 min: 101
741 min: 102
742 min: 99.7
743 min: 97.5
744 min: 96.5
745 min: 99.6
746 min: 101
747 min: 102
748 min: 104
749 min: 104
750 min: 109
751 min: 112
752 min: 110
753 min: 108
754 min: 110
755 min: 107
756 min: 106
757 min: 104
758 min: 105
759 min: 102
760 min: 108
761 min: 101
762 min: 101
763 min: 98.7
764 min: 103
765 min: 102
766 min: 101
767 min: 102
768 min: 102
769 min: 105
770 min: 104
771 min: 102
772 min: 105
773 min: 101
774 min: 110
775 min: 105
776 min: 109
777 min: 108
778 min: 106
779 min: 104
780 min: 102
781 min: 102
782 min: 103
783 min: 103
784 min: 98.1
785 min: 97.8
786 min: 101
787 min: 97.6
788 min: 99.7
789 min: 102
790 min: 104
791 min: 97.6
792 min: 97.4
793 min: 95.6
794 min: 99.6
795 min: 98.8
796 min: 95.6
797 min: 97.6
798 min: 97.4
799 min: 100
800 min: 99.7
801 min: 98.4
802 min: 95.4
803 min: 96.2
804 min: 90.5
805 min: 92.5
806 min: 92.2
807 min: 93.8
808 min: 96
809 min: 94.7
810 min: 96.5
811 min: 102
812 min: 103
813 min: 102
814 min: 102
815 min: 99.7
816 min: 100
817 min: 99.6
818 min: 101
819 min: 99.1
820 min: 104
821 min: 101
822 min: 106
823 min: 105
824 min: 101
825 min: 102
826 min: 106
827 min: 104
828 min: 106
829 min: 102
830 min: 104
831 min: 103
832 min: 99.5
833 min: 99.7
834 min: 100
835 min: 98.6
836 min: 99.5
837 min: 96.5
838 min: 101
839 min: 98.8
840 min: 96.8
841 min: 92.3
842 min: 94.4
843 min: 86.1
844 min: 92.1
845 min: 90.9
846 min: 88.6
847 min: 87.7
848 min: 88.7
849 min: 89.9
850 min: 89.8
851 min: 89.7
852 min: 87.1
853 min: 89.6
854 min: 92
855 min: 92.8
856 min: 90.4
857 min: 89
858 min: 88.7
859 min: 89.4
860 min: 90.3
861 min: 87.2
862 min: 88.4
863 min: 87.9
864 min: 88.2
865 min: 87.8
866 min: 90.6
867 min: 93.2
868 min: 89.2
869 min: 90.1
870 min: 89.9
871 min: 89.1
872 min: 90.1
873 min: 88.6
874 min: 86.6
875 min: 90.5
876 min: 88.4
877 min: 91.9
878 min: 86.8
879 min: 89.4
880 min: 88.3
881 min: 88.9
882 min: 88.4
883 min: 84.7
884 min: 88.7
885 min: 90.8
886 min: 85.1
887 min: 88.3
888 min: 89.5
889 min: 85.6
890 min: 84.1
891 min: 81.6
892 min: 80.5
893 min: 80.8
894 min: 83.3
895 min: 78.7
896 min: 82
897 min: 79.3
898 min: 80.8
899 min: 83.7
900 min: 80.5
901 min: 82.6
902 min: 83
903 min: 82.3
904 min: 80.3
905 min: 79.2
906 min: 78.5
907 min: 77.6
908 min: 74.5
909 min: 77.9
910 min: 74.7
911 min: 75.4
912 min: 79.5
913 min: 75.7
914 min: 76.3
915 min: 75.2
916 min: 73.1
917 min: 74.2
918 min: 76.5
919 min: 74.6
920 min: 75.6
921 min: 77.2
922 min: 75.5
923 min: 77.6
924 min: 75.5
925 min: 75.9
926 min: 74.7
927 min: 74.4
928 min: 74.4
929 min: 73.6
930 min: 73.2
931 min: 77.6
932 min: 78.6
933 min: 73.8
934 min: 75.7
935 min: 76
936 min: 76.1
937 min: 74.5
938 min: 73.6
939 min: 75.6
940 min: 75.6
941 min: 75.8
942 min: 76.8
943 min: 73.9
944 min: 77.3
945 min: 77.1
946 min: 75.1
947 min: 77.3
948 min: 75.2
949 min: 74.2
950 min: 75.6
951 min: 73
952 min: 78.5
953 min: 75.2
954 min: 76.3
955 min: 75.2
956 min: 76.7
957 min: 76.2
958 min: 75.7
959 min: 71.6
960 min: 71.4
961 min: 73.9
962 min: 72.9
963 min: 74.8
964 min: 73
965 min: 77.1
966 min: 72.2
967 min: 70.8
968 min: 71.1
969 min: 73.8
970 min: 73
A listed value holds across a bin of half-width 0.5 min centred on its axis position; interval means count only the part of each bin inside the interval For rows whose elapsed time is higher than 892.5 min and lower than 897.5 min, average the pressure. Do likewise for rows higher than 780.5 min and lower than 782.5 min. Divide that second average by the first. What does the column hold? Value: 1.27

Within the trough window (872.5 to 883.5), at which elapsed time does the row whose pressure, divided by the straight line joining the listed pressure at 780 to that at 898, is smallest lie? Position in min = 883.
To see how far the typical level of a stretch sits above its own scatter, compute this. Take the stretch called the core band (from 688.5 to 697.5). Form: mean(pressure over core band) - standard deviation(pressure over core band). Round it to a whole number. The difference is 99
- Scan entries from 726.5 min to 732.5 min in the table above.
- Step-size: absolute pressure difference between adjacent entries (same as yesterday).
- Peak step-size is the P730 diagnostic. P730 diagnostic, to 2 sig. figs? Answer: 2.6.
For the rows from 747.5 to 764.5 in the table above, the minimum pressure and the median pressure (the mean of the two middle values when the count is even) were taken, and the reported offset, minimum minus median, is -6.3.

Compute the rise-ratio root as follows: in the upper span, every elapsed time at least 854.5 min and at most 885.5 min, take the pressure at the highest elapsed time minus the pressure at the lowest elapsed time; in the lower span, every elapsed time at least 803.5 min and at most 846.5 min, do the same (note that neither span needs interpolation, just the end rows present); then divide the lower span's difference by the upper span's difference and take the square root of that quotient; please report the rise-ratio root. 0.97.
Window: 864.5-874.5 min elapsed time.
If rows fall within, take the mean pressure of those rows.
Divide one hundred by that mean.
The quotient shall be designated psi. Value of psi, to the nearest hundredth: 1.12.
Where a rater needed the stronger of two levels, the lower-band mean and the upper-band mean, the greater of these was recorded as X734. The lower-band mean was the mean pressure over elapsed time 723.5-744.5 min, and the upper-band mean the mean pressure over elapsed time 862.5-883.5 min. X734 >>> 98.1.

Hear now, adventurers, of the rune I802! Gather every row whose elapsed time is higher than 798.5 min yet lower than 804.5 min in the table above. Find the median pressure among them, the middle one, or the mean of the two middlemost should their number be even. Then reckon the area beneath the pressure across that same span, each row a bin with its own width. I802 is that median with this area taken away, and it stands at -483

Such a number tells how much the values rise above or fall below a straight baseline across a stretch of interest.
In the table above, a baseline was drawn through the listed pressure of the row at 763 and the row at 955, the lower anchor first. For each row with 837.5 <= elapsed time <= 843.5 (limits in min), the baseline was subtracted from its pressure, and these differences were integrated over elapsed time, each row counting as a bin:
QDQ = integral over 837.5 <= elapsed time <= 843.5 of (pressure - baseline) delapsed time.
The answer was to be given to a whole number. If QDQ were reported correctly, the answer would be 34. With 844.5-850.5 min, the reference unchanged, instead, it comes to 5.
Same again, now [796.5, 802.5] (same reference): 23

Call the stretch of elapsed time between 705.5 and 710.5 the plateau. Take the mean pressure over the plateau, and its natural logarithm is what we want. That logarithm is 4.62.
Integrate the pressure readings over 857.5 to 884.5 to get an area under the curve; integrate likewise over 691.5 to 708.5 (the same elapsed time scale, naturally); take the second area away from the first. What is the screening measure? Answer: 687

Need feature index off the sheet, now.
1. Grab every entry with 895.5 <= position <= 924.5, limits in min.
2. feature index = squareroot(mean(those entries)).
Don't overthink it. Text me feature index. 8.8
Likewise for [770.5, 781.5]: 10.2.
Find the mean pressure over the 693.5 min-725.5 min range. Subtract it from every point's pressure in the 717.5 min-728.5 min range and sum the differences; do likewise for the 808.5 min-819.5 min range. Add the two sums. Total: -43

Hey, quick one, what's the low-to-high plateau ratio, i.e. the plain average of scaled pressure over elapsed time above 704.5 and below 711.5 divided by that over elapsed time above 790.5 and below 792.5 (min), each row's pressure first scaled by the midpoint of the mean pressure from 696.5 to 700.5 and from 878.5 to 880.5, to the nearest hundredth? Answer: 1.04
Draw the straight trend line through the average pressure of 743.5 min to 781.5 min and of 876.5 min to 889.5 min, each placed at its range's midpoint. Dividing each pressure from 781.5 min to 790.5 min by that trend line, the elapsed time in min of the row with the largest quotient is 790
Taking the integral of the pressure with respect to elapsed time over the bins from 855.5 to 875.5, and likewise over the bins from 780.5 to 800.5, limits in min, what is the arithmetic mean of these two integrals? 1886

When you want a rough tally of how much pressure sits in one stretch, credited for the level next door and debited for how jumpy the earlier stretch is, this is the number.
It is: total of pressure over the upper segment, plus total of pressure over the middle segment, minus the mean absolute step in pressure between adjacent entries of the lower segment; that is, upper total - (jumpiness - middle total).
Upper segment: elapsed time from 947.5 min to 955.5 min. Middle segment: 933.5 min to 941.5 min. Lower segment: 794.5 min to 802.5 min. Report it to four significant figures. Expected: 1204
